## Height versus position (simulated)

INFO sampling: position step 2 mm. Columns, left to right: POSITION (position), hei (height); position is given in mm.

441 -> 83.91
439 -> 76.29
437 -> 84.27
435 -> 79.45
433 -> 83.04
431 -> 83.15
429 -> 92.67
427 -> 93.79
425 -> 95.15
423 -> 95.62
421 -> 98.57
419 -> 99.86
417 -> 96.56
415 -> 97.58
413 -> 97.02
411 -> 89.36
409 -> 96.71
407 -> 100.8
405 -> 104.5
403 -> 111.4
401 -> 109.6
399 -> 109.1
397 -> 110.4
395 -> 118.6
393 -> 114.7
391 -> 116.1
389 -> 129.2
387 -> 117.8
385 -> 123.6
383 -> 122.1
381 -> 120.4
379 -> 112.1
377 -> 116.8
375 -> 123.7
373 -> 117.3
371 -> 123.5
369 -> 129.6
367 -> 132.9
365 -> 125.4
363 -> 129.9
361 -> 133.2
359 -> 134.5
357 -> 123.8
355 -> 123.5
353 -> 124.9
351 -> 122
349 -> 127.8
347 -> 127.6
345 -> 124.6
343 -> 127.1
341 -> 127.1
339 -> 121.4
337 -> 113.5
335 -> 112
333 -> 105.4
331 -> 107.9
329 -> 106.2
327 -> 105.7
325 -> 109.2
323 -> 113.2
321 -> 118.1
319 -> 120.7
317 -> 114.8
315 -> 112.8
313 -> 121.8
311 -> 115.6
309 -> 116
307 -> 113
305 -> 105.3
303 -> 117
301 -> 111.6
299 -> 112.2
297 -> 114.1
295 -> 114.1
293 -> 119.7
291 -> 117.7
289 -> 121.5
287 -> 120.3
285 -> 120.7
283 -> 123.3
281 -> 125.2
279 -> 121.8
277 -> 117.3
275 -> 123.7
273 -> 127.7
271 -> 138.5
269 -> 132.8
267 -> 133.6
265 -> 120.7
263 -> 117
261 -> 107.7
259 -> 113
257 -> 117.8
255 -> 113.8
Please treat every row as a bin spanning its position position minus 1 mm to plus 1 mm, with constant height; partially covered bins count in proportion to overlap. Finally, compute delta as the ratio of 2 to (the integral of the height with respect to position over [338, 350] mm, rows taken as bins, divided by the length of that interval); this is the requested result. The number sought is 0.0159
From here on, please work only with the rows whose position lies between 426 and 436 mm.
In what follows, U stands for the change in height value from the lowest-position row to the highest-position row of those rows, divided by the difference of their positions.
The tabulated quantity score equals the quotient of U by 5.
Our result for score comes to -0.36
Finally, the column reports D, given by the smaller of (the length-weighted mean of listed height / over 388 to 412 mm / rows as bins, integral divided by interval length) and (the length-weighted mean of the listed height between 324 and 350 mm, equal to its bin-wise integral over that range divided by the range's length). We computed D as 109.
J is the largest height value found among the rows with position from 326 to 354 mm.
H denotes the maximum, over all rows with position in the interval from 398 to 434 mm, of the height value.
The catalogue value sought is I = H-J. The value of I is -16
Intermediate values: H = 111.4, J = 127.8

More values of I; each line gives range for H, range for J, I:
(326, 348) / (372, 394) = -2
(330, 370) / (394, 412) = 16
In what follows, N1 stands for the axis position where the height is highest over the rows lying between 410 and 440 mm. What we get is 419 mm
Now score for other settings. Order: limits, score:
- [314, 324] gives 0.01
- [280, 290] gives -0.09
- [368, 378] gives -0.32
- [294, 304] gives 0.07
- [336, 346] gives 0.28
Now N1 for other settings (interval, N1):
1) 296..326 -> 313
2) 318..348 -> 347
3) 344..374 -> 359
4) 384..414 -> 389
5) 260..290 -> 271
